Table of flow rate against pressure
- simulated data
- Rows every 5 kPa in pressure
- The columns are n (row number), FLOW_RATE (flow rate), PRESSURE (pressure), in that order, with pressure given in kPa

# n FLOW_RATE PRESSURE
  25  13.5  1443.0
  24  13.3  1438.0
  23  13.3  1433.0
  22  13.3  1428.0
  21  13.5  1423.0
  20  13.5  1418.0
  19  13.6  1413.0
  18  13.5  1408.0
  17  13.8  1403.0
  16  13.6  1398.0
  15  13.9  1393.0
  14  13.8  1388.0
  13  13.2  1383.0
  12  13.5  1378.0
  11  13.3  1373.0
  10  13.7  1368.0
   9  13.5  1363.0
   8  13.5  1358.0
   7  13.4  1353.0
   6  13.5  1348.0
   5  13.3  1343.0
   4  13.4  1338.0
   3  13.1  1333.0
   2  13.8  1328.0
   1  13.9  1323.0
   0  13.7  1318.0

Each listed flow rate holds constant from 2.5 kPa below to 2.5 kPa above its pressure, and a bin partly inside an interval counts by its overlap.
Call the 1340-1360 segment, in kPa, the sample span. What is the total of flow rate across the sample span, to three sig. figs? 53.7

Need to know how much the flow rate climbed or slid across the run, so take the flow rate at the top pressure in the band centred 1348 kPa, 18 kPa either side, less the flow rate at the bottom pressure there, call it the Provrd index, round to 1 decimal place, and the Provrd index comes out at 0.4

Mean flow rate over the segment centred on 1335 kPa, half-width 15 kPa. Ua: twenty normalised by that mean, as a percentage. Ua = 148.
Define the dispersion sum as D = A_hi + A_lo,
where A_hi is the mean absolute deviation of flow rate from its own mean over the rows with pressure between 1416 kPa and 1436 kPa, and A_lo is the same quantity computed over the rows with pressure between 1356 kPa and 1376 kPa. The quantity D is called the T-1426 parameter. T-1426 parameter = 0.200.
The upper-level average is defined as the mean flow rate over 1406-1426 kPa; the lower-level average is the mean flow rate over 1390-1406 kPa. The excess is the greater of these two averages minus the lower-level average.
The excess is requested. 0.000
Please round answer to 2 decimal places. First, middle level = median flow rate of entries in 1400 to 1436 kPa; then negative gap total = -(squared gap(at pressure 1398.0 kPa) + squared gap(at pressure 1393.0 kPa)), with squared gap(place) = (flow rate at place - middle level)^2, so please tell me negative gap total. -0.17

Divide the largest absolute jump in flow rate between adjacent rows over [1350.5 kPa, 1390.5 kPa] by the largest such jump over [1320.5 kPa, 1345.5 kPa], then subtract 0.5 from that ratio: 0.36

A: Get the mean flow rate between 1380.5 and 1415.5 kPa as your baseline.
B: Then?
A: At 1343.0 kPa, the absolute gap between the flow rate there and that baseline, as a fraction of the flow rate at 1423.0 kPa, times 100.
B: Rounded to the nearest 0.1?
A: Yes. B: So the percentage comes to 2.4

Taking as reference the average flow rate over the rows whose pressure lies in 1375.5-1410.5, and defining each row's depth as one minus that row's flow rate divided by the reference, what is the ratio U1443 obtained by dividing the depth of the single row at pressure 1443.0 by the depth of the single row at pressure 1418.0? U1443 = 1.0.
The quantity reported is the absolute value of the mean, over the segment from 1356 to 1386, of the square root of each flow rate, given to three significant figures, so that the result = 3.67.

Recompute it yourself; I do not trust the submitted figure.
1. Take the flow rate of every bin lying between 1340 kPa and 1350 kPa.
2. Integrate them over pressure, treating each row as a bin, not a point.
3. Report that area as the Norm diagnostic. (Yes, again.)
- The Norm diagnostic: 134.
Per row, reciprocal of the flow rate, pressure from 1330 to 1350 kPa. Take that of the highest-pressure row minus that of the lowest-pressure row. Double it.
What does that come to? -0.0045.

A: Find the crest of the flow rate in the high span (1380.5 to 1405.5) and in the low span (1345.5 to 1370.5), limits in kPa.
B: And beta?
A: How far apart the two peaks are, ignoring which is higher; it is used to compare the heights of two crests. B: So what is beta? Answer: 0.20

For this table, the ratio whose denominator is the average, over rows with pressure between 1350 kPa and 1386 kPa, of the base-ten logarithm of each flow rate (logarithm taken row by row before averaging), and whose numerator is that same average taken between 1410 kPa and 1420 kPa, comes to 1.00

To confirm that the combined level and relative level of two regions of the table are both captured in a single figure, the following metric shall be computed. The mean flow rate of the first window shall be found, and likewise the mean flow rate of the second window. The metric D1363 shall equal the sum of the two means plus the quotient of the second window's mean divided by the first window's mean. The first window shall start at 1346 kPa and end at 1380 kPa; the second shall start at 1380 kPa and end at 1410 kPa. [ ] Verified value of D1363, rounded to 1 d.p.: 28.1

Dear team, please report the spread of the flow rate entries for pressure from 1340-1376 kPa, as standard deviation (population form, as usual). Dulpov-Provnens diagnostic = 0.13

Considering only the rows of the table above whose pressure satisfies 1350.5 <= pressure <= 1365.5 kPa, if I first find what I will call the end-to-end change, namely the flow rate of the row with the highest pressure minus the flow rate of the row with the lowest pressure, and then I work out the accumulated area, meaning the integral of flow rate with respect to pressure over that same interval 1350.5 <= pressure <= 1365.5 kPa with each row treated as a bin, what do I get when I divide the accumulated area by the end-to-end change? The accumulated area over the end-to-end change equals 2020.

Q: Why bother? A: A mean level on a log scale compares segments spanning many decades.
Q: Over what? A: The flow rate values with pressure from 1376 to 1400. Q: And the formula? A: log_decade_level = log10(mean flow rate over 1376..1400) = 1.134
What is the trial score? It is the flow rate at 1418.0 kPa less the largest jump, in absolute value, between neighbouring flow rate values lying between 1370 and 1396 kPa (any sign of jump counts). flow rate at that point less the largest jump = 12.90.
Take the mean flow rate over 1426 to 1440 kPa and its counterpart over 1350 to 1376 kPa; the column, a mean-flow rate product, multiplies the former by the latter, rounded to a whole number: 179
